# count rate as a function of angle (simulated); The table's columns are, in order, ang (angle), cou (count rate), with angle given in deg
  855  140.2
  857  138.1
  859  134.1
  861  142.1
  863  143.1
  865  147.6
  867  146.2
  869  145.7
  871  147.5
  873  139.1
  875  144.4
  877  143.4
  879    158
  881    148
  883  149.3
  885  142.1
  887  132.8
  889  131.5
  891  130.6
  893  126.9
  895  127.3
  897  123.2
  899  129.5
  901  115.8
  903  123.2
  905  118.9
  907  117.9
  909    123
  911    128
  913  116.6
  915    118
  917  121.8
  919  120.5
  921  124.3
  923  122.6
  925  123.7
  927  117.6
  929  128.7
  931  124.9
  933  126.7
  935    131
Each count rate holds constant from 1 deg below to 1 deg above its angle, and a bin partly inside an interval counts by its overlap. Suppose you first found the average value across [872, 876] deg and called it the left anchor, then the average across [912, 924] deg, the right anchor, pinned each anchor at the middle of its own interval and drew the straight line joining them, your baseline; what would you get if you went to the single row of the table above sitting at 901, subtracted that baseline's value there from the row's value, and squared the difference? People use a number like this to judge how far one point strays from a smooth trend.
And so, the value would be 169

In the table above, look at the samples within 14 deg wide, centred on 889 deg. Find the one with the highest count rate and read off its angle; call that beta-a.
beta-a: 883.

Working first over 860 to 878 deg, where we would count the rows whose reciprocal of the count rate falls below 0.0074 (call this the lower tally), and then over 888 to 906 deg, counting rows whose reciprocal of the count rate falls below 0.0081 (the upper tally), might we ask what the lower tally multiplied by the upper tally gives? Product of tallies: 45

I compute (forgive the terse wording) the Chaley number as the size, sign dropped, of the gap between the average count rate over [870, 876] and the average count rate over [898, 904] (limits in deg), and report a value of 21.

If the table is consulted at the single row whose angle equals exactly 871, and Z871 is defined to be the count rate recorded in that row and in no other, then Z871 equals 147.5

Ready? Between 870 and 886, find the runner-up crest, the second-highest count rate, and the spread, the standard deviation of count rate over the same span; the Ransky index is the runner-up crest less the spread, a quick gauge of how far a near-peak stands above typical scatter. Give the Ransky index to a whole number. 144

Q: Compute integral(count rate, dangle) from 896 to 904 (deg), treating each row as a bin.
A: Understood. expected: 983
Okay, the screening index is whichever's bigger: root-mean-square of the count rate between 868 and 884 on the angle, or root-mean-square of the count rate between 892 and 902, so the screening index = 147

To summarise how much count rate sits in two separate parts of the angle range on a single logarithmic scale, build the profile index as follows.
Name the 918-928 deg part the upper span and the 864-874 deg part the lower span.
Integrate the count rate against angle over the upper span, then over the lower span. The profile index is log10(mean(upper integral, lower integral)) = 3.13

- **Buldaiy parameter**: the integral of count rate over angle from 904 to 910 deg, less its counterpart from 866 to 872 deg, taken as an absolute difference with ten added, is 169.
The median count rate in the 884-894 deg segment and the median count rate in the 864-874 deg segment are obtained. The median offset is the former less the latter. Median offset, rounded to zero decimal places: -15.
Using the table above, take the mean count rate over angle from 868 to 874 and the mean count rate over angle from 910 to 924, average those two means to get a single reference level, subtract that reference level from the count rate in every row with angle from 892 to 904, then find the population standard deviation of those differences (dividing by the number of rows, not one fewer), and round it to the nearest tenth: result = 4.4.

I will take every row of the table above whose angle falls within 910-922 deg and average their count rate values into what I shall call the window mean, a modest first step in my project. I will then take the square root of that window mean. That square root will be 11.0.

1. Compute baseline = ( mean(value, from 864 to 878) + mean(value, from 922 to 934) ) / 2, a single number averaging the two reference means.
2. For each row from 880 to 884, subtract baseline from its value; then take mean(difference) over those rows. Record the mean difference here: 14.2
